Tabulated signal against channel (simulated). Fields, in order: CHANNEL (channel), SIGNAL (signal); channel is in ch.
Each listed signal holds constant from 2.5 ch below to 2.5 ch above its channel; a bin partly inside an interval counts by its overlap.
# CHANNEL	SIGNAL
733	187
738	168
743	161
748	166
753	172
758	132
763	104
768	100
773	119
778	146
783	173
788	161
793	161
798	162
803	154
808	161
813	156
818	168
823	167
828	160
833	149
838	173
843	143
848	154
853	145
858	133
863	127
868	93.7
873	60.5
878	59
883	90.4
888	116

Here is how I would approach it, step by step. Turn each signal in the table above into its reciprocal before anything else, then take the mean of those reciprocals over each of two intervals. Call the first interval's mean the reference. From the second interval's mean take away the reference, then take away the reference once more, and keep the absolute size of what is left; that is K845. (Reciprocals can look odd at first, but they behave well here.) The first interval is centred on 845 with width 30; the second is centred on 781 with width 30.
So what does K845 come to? 0.0062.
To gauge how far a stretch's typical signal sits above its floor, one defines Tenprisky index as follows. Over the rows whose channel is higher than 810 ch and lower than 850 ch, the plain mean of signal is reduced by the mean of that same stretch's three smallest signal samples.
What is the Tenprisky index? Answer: 10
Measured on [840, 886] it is 42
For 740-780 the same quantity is 30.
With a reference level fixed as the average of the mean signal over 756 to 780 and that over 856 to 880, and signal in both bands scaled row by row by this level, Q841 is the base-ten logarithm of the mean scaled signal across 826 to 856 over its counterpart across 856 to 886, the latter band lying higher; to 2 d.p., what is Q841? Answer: 0.21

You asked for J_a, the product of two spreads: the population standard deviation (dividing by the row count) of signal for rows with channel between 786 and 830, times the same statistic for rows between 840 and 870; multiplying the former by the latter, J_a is 82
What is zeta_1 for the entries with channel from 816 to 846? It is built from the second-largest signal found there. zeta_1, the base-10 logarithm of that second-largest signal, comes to 2.23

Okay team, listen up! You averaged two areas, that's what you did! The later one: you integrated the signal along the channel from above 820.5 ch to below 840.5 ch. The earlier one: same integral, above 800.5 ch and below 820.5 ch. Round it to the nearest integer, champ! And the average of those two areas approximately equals 3220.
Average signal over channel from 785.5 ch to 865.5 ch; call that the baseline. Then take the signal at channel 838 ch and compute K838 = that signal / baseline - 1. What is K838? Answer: 0.12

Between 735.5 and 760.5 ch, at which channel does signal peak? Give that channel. 753 ch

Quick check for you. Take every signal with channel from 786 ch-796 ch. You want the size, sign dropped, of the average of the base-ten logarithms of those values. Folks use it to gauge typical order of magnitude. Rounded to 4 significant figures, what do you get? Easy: 2.207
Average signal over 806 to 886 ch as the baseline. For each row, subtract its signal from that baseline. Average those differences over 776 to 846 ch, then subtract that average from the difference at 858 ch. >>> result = 27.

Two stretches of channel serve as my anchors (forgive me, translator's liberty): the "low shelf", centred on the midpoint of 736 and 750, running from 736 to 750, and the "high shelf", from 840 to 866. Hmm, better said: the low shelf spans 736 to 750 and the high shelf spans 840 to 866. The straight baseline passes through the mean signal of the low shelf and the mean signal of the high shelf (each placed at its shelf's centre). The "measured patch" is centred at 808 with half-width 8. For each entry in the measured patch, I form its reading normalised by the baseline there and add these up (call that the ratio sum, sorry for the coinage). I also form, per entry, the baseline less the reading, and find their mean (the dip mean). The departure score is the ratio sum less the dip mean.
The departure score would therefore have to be 10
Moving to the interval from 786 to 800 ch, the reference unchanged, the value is 11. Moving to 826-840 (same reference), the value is 19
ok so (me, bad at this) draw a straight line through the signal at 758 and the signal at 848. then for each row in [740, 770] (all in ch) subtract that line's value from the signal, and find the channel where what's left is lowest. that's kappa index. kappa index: 768 ch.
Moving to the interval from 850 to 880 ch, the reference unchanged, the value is 878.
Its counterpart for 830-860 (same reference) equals 858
